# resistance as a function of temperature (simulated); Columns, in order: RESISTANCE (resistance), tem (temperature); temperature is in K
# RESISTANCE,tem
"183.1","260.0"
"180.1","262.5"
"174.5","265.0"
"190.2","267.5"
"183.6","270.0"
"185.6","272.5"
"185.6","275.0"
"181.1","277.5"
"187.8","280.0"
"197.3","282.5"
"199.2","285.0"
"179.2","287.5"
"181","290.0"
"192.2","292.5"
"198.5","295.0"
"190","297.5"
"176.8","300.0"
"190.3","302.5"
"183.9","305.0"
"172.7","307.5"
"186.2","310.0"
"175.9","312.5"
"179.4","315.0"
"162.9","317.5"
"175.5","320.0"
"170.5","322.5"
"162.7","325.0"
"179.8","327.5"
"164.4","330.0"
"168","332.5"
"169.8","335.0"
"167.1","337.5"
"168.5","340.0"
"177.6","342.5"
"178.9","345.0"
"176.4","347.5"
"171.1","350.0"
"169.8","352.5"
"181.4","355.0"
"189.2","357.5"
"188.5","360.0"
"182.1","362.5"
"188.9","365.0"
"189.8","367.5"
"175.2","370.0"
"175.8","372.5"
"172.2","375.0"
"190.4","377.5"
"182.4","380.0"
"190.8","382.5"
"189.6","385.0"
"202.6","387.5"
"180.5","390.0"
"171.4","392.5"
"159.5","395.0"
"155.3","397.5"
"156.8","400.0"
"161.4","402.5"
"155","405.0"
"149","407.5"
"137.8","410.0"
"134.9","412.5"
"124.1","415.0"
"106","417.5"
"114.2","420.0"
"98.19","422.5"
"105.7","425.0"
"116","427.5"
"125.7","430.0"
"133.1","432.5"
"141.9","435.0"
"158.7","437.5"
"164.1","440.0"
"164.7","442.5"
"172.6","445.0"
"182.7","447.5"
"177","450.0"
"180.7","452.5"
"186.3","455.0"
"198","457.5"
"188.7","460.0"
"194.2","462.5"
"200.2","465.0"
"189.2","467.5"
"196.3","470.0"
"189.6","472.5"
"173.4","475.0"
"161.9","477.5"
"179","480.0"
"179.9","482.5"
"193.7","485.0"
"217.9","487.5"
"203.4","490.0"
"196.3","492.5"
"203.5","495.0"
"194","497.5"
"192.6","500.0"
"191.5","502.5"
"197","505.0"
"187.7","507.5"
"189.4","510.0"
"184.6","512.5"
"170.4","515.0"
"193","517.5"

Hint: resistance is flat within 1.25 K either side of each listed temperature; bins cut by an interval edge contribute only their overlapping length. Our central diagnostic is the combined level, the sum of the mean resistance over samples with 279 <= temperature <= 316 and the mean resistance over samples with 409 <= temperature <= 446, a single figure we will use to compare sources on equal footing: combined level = 319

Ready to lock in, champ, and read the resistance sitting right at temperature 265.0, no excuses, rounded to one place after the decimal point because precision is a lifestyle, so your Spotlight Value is 174.5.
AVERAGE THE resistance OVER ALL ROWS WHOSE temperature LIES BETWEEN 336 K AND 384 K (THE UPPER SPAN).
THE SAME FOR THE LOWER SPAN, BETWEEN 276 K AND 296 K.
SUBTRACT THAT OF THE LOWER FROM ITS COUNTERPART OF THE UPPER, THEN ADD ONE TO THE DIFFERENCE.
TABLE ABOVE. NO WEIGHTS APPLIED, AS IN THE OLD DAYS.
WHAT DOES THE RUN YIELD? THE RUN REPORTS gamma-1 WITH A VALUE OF -9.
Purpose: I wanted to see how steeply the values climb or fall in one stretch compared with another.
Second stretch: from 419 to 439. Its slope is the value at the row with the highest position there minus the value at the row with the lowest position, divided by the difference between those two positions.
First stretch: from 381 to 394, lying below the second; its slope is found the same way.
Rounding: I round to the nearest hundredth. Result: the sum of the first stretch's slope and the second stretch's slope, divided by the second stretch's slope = 0.24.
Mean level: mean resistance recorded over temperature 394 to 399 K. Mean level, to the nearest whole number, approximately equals 157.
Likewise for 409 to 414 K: 136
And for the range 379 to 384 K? 187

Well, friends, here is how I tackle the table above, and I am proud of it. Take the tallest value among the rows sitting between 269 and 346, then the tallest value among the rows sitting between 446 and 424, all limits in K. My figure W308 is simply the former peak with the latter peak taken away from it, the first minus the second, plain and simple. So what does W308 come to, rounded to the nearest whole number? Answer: 27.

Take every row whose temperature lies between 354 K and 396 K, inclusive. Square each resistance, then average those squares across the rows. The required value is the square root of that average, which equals 183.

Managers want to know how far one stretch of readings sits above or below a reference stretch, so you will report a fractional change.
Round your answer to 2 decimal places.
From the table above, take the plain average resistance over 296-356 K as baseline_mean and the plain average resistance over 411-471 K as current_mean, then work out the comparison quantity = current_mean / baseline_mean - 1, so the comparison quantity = -0.11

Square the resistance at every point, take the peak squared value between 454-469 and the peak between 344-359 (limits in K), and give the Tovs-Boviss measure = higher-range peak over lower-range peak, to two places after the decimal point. 1.12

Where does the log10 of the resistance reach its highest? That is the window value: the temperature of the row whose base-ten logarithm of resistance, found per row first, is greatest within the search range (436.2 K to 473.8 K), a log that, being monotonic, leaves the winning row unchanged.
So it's 465.0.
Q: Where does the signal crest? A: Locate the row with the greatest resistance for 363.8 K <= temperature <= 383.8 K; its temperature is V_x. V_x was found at 382.5 K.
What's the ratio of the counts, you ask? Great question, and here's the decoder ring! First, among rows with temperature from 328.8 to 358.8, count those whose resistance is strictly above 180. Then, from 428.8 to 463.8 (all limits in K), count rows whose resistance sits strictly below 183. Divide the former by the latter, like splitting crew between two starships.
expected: 0.2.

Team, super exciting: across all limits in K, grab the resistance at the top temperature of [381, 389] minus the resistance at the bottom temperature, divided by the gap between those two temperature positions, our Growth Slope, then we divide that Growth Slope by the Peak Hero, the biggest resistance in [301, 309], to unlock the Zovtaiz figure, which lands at 0.012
